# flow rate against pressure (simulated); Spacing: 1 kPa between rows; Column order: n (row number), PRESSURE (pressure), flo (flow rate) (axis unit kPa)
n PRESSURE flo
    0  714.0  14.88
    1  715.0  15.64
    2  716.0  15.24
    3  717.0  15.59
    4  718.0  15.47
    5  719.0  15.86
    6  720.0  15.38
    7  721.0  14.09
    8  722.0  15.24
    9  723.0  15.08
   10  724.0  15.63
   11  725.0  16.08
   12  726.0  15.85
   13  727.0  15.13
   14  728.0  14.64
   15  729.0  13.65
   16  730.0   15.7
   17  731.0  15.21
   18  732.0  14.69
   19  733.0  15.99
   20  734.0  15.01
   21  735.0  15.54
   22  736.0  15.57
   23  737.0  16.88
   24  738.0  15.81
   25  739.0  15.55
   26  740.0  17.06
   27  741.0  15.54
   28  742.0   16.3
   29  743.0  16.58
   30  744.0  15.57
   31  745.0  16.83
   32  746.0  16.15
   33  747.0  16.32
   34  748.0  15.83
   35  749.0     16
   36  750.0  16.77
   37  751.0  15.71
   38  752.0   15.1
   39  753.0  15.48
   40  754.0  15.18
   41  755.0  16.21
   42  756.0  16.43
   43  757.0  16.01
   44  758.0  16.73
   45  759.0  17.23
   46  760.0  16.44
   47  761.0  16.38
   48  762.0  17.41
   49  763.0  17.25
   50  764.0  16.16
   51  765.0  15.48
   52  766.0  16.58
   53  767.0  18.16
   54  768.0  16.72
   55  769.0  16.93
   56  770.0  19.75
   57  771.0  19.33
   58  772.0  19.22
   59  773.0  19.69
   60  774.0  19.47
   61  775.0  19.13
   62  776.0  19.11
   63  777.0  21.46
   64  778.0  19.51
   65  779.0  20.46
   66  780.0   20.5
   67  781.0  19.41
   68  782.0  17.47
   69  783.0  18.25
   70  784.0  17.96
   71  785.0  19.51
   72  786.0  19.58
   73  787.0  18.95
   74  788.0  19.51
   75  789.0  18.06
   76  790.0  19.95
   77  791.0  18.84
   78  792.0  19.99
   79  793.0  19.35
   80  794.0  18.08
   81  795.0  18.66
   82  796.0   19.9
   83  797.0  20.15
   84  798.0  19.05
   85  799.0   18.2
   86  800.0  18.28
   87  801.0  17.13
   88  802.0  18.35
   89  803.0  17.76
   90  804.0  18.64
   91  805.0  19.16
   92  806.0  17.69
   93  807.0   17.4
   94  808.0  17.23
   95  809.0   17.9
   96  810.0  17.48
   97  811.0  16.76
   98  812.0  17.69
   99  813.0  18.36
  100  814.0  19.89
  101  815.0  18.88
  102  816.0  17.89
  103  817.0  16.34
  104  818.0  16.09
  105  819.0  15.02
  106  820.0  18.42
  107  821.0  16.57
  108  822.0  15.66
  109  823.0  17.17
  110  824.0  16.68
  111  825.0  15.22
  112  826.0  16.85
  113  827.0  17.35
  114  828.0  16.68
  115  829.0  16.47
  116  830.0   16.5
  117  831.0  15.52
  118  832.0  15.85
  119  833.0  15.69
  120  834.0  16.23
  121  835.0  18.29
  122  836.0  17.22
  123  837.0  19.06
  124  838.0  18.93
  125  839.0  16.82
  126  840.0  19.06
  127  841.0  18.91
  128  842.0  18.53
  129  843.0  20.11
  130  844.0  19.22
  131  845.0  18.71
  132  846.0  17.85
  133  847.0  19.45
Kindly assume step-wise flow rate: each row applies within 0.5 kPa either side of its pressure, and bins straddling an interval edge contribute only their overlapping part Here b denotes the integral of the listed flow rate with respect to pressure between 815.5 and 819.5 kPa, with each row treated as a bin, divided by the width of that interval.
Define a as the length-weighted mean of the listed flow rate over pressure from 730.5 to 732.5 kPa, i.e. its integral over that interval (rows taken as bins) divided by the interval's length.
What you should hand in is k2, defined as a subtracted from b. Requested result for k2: 1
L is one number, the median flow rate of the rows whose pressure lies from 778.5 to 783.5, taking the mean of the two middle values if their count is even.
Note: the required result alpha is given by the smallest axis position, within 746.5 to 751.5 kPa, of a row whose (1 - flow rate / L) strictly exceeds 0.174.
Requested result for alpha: 748.0 kPa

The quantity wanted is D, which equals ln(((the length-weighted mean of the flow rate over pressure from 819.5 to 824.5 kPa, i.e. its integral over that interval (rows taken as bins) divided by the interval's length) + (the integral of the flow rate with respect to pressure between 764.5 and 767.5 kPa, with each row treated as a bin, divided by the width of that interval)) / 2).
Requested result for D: 2.82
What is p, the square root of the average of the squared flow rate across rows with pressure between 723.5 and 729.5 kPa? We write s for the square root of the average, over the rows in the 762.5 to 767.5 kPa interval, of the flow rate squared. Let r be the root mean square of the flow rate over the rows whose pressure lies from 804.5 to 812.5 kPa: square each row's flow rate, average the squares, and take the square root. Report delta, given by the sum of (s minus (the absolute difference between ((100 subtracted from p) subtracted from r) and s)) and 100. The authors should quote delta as 31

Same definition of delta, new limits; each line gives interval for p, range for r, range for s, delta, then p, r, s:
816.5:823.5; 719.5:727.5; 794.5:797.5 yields 40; 16.50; 15.3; 19.6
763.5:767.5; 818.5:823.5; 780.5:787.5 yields 38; 16.62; 16.6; 18.7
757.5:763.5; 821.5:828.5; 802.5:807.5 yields 37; 16.91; 16.5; 18.1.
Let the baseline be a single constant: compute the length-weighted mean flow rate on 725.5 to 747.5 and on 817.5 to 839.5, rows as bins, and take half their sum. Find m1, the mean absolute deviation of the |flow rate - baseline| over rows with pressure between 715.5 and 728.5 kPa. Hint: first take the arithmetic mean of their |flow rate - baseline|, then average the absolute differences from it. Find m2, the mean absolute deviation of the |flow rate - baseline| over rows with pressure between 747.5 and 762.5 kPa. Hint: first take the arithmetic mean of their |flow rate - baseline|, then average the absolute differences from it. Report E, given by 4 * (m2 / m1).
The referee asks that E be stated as 3.3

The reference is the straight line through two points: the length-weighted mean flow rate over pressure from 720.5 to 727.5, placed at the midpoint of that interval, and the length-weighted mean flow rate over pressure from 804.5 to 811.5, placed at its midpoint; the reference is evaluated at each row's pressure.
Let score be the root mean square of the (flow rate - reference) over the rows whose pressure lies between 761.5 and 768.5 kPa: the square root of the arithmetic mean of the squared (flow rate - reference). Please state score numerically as 0.9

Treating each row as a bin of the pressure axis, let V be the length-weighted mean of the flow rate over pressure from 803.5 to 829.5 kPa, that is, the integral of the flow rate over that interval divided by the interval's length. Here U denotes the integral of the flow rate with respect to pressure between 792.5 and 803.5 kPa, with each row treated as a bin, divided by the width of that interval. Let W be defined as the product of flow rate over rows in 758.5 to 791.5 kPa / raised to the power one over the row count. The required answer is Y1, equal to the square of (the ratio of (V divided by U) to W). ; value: 0.0025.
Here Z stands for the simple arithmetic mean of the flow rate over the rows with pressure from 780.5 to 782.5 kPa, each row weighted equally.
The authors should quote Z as 18.4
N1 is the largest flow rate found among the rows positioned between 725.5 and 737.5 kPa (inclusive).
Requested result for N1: 16.88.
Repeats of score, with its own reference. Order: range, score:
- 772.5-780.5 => 3.2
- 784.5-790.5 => 2.3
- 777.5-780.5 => 3.3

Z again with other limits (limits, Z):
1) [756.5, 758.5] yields 16.4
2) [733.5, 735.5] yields 15.3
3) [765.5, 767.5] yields 17.4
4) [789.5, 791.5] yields 19.4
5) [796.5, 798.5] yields 19.6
